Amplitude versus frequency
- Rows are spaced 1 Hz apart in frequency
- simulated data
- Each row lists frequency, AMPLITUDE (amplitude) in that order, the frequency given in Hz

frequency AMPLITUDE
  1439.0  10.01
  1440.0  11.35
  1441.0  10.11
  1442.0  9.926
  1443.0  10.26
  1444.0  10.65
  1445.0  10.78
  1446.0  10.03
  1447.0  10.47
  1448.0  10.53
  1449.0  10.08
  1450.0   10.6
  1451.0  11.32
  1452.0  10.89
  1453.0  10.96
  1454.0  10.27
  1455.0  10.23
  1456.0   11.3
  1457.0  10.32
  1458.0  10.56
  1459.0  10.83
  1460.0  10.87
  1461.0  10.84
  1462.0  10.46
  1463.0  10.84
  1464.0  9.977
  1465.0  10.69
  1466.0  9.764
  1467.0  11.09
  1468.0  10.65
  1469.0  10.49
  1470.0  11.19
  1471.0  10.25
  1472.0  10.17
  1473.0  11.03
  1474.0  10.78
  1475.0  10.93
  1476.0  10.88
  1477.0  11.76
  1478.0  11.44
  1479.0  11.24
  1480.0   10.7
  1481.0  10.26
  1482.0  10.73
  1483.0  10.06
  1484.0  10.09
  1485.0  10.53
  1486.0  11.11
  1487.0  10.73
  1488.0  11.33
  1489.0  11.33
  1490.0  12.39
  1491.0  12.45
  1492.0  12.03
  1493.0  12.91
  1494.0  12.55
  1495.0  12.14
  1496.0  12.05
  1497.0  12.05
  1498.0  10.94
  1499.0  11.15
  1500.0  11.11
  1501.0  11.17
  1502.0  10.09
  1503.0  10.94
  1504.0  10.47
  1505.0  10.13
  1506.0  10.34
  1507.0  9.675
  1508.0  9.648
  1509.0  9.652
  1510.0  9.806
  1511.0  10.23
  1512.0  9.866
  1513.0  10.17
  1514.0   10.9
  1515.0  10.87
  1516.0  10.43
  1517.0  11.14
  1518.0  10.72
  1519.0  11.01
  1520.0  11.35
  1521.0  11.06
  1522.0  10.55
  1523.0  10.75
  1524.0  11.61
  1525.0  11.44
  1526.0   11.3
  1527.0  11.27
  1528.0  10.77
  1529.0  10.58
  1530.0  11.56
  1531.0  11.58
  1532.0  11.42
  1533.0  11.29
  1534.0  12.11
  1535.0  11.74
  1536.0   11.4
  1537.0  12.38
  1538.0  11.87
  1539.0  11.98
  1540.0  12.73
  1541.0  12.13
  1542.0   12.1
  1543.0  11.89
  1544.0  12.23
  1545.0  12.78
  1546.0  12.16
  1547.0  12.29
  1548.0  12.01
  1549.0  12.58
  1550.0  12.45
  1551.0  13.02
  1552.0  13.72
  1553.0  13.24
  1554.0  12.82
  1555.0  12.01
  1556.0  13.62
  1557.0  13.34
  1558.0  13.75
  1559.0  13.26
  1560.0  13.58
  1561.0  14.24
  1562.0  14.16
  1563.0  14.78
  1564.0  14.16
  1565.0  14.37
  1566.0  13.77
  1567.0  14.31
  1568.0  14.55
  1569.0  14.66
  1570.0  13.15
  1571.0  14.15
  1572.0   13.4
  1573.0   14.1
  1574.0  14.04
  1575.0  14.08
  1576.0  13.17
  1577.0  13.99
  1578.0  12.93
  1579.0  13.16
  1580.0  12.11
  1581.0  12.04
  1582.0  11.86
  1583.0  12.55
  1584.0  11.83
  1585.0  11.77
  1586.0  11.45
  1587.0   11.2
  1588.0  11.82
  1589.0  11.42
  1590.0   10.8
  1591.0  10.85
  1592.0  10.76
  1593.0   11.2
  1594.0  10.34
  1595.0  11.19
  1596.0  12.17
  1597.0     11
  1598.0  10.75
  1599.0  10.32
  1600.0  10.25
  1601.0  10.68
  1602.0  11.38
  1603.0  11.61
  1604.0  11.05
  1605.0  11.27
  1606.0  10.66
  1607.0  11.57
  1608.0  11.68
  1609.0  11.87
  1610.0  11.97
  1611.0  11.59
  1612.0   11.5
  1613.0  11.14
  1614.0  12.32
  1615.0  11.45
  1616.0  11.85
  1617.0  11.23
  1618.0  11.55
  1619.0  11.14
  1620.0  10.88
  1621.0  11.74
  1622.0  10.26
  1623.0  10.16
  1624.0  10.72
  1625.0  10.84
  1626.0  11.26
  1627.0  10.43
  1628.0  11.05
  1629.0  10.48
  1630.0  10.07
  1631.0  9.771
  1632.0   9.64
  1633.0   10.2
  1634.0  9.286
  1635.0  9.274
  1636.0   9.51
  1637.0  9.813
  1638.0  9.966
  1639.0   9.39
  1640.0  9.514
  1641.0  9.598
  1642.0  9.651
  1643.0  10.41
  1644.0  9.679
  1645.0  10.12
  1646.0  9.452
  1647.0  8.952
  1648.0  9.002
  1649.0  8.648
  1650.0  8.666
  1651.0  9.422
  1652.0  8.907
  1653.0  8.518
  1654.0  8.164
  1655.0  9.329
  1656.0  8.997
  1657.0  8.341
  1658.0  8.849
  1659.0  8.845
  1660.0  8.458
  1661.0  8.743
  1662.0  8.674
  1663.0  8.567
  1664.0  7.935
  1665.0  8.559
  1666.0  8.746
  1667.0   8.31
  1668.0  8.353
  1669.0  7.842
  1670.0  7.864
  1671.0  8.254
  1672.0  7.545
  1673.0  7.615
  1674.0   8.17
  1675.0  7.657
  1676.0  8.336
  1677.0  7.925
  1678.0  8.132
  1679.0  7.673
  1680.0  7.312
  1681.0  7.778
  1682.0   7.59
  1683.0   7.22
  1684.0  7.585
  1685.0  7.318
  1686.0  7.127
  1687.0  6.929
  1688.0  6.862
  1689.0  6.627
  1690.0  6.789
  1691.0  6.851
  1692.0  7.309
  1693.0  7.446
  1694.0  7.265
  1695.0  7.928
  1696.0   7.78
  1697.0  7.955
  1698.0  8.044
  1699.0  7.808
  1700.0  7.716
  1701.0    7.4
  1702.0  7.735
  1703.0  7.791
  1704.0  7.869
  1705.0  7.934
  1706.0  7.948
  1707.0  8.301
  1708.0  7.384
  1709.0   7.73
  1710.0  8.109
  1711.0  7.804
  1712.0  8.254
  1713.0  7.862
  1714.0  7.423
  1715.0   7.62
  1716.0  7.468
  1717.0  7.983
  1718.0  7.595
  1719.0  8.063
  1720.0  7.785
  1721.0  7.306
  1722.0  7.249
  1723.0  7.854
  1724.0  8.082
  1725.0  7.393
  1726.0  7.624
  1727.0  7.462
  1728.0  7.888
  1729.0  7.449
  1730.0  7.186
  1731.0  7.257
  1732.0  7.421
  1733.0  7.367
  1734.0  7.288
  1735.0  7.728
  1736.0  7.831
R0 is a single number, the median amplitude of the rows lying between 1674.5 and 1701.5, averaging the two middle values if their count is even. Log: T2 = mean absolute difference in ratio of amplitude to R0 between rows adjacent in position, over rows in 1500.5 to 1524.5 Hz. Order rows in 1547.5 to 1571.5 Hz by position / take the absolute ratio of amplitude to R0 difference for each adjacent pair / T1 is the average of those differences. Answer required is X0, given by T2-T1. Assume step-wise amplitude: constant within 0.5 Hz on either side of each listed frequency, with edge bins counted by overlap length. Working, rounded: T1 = 0.074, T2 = 0.056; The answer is -0.019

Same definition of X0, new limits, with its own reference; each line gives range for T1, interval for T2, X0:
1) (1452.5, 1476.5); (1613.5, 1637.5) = -0.002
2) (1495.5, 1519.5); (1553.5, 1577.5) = 0.026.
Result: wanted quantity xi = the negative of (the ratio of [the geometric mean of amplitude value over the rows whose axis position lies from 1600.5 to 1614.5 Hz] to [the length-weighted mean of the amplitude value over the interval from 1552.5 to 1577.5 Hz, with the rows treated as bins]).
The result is -0.8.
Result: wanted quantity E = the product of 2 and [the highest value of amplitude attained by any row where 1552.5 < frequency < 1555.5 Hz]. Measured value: 26.5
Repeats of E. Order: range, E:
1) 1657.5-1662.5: 17.7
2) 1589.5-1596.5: 24.3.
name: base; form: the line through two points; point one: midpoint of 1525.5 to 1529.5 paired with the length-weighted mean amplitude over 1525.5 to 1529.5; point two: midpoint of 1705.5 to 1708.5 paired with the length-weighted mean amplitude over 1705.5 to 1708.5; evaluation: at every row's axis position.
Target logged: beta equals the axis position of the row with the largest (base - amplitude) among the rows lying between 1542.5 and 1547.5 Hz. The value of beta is 1543.0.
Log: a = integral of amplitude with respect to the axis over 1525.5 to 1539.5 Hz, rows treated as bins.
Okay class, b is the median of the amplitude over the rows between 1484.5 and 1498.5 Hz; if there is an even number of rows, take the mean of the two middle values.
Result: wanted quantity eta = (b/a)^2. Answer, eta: 0.006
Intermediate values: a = 161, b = 12.0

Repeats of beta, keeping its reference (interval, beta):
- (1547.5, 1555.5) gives 1548.0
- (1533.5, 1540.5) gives 1536.0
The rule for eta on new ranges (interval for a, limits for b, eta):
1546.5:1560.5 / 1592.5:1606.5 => 0.004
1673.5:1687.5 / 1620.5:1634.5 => 0.009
